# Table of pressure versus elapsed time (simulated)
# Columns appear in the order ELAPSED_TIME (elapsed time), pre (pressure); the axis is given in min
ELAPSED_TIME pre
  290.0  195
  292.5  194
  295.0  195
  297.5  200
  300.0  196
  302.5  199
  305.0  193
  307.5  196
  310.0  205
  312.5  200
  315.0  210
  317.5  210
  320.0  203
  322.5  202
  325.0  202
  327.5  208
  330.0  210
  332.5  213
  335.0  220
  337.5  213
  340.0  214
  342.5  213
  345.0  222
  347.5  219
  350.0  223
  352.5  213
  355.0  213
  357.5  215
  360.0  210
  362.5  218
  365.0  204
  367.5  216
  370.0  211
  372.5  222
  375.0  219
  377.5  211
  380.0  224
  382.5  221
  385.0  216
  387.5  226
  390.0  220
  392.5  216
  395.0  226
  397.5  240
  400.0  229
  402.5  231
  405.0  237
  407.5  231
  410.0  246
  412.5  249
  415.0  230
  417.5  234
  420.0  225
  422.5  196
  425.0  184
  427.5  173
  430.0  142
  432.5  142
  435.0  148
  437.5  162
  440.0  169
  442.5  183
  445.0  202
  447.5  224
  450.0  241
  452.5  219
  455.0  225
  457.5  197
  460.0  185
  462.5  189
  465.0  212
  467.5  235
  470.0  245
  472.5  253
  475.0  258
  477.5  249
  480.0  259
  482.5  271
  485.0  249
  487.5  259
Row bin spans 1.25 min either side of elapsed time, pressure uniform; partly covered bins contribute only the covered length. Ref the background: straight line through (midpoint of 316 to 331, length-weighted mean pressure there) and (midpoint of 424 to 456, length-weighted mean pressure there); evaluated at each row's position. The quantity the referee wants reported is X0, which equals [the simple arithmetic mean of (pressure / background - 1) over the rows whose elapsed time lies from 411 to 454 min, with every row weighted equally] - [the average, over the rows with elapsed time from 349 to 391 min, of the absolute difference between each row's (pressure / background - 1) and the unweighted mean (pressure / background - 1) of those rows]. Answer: 0.02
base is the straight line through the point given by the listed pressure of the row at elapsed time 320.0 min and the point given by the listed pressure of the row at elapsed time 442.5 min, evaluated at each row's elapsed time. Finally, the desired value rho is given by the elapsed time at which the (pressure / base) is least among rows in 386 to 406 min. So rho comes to 392.5 min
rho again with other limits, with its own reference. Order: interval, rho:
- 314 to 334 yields 322.5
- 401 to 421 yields 420.0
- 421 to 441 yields 430.0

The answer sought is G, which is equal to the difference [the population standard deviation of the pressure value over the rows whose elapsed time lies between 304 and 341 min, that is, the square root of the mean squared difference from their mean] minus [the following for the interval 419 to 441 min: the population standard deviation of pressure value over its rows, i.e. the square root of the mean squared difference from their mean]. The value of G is -19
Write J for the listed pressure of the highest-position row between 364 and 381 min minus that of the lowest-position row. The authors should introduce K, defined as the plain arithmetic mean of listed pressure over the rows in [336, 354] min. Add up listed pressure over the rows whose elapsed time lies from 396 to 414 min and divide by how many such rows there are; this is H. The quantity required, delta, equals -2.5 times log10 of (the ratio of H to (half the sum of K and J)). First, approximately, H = 238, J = 20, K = 217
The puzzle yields -0.76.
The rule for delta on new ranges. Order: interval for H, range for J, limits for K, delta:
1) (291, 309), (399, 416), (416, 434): -0.81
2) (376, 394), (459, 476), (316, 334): -0.49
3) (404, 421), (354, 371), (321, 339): -0.89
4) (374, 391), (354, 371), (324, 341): -0.80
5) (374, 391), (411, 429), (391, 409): -1.14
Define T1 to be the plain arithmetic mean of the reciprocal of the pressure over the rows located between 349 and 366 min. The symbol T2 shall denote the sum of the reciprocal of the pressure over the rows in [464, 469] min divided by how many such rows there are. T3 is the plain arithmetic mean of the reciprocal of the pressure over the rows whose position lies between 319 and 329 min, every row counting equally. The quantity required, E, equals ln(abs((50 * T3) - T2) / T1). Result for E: 3.94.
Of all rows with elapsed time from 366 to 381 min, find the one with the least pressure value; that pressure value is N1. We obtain 211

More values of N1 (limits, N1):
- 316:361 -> 202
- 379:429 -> 173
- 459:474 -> 185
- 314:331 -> 202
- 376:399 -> 211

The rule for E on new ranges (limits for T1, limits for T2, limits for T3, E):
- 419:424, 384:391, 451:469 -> 3.90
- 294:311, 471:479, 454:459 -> 3.83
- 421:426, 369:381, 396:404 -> 3.68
